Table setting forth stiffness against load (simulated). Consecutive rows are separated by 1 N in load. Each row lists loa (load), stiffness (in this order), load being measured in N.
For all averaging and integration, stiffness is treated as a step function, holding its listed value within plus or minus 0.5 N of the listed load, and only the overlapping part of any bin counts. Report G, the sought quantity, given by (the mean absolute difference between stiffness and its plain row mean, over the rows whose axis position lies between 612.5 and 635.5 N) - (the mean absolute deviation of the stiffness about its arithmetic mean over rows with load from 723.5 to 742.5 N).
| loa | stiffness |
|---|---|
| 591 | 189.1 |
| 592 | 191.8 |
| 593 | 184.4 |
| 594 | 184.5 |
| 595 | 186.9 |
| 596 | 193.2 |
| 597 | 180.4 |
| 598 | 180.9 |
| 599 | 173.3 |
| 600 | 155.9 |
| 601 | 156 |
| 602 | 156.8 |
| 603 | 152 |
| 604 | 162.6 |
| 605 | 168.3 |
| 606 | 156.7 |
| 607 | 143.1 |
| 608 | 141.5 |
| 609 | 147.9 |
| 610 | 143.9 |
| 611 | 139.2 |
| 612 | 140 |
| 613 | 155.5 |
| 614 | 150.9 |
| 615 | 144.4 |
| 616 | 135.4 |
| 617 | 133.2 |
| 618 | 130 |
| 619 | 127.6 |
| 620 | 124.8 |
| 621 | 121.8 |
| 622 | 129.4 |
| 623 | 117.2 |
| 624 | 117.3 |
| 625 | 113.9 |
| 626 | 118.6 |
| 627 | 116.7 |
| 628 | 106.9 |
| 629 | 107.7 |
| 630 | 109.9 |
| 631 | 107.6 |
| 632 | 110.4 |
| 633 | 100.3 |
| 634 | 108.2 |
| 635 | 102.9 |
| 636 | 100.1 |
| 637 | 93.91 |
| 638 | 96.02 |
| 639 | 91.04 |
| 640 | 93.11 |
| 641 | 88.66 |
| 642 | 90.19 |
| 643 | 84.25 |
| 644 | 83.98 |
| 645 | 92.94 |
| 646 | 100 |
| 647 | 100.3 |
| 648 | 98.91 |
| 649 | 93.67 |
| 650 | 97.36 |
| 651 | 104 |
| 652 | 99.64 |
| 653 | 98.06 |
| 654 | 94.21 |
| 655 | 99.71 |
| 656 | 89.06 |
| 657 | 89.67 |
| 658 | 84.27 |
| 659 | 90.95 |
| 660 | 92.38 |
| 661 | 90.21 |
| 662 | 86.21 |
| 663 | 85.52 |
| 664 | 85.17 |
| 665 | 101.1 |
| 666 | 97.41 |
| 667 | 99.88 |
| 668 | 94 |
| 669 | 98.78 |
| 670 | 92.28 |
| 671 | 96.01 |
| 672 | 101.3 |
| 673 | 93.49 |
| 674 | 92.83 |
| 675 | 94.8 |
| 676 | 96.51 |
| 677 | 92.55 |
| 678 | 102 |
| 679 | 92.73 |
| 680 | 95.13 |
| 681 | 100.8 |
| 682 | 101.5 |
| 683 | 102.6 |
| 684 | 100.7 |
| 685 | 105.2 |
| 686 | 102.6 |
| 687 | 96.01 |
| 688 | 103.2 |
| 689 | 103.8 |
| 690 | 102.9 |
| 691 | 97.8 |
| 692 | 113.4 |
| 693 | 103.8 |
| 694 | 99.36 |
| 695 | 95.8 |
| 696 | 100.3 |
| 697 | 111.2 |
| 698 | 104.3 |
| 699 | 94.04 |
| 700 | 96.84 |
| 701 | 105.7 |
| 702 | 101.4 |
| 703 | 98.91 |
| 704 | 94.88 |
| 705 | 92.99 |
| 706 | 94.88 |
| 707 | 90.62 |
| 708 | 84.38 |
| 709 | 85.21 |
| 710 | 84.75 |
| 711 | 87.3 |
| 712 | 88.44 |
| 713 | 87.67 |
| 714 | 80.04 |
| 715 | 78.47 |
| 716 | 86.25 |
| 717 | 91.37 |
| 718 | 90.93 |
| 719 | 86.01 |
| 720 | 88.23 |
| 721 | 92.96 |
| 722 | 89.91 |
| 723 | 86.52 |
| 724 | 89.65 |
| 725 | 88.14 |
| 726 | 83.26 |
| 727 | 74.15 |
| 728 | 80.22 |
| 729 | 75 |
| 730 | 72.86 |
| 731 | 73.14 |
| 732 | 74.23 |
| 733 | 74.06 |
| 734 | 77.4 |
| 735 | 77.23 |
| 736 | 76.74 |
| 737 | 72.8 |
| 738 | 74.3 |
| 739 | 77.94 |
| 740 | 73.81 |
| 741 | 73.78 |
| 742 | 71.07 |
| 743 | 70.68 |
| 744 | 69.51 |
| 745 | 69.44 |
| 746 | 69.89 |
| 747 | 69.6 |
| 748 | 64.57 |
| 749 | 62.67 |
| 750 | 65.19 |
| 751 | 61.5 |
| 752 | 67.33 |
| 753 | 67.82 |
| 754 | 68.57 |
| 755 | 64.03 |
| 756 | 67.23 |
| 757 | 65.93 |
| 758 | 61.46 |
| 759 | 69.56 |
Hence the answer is 8.4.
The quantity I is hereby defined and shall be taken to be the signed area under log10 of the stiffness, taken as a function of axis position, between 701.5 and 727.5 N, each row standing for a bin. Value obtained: 50.6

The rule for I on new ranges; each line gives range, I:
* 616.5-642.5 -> 53.0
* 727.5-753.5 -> 48.2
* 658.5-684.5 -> 51.4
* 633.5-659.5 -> 51.4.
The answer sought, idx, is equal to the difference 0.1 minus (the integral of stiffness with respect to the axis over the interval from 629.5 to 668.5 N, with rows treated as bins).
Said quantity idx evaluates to -3725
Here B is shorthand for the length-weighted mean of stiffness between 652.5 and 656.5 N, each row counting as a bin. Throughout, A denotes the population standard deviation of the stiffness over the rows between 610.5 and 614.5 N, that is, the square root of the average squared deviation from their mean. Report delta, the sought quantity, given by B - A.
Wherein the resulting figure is 88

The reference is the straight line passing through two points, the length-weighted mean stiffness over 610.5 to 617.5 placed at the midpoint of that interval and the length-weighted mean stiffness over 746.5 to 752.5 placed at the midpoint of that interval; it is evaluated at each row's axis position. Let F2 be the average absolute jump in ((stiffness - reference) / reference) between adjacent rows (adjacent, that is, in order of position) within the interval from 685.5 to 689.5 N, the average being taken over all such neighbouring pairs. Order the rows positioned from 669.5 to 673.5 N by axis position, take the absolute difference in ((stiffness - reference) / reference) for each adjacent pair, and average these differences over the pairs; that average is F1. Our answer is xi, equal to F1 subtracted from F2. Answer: -0.003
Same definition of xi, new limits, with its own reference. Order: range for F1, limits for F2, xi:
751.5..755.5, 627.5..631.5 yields -0.020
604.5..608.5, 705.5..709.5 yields -0.017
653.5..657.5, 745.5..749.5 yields -0.017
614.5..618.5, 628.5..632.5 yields -0.011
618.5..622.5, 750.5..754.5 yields 0.015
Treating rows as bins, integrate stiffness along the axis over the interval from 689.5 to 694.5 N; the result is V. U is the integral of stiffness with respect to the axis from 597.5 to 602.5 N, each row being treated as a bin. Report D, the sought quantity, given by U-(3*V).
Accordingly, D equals -729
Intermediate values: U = 823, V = 517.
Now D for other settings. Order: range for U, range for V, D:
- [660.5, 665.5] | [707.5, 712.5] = -842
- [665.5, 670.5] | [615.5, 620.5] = -1471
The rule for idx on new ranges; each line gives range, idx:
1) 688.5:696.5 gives -817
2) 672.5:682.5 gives -962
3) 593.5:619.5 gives -4040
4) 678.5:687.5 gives -897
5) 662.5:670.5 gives -754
